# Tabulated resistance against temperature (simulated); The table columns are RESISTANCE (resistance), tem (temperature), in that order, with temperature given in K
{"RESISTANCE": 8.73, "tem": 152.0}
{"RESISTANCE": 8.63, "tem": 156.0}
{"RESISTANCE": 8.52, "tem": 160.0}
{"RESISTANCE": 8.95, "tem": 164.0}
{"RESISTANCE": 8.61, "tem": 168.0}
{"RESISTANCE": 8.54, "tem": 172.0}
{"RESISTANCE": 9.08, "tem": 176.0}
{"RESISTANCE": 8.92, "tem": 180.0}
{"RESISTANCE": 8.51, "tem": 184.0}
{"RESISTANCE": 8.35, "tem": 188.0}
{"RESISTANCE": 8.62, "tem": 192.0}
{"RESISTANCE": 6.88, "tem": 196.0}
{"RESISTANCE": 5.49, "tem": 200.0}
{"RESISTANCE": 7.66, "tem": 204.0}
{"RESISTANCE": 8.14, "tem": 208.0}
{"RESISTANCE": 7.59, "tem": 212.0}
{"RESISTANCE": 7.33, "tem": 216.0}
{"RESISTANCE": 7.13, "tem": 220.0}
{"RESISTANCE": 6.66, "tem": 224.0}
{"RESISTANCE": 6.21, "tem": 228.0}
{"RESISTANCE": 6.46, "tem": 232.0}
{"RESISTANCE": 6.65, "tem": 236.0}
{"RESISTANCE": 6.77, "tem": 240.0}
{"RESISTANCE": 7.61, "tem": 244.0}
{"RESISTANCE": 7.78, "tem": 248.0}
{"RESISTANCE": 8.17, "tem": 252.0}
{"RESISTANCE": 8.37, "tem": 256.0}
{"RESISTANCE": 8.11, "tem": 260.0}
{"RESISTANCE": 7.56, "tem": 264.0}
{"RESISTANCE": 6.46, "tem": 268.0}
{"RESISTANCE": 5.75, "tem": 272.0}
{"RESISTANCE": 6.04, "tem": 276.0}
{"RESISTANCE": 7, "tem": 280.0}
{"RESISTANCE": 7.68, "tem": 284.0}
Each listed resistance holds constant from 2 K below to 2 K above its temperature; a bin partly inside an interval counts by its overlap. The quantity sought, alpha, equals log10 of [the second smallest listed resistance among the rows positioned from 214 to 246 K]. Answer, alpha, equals 0.81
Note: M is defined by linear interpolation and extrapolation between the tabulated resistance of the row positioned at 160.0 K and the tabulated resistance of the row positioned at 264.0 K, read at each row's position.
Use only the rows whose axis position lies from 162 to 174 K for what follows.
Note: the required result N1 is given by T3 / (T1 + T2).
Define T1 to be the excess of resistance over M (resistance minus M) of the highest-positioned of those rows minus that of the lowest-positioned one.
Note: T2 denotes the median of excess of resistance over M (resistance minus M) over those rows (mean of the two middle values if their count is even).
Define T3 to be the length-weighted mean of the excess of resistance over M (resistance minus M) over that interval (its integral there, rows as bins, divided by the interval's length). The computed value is -1.5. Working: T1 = -0.3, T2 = 0.2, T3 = 0.3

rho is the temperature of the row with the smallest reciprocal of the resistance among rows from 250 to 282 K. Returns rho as 256.0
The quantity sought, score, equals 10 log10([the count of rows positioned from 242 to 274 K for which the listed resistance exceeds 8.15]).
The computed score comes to 3.0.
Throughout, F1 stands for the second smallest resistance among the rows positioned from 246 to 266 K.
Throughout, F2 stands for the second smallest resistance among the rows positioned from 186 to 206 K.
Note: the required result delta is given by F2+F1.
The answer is 14.7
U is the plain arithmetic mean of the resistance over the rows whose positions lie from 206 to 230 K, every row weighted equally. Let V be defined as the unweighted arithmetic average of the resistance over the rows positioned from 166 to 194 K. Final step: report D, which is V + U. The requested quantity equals 15.8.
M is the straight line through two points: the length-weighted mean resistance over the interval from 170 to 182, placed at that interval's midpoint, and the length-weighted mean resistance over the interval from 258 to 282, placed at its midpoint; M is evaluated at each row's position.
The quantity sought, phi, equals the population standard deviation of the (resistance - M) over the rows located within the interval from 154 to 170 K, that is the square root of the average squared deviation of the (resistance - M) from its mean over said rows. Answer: 0.21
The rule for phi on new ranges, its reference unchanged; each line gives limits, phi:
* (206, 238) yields 0.44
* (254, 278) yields 0.88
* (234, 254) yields 0.71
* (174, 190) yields 0.20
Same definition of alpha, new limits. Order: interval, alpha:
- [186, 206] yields 0.84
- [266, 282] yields 0.78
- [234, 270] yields 0.82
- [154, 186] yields 0.93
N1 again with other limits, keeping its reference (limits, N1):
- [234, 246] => -34.6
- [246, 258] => 0.4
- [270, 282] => 13.9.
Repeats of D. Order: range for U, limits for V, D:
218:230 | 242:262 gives 14.7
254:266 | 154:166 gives 16.7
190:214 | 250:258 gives 15.7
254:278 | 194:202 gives 13.2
